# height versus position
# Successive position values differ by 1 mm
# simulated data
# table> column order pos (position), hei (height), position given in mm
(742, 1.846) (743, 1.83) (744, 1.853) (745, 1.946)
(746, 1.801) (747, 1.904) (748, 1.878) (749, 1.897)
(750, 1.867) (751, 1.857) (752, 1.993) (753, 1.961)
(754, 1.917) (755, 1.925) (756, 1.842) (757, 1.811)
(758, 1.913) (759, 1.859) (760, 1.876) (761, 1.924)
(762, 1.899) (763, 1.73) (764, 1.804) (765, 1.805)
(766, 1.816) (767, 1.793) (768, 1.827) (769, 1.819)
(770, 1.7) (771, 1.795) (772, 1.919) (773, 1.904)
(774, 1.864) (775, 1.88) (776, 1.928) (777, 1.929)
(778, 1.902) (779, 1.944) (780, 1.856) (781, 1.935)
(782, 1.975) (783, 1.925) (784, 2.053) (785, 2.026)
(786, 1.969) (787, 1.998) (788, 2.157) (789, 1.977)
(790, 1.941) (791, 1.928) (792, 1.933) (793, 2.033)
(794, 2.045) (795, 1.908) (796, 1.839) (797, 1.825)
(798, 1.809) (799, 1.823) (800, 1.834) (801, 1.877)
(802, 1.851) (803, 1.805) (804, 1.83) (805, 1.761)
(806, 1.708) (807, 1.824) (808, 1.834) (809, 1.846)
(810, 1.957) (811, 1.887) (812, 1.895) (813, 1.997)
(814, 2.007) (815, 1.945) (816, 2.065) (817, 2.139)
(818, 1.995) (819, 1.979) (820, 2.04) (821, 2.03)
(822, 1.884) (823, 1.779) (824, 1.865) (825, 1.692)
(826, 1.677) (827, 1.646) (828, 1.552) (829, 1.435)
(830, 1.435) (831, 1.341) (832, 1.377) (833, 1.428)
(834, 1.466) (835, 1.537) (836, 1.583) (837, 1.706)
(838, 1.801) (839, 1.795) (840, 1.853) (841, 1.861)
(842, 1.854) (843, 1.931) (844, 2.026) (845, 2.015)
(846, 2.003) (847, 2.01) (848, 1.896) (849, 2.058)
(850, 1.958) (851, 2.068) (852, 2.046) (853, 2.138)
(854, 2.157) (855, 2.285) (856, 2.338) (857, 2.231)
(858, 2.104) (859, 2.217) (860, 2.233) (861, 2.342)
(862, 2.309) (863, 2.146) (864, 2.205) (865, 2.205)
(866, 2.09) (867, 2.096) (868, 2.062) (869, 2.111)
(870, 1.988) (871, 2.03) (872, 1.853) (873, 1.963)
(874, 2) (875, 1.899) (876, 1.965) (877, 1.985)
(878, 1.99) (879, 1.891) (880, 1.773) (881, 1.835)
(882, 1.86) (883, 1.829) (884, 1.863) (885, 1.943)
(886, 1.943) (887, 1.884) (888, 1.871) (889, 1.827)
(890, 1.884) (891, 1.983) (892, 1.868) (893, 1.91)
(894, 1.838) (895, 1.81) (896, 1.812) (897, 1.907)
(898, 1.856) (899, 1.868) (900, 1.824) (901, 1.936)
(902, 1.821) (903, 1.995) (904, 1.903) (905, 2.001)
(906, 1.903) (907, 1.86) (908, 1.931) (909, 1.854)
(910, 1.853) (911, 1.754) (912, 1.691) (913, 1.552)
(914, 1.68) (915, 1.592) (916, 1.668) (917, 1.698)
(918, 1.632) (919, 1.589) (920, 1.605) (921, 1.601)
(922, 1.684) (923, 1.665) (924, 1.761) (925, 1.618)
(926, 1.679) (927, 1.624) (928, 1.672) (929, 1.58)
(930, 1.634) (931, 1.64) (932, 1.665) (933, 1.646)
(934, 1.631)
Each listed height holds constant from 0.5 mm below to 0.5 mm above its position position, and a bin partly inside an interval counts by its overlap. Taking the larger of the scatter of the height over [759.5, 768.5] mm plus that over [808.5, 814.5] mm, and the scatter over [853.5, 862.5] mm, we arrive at 0.12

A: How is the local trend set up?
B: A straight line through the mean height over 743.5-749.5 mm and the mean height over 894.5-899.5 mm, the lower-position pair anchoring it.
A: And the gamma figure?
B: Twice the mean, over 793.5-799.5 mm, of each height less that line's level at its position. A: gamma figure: 0.0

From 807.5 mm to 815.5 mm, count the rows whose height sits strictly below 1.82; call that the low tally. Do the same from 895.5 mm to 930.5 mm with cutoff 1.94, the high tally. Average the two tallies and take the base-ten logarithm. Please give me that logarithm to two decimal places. 1.22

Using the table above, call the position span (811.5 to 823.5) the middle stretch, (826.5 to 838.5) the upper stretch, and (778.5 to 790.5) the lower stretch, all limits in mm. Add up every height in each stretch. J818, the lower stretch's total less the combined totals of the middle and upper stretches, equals -18.3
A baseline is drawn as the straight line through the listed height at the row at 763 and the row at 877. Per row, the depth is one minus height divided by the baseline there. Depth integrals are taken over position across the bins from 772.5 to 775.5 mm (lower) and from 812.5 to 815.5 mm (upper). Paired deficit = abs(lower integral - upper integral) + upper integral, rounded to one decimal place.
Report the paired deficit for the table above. -0.2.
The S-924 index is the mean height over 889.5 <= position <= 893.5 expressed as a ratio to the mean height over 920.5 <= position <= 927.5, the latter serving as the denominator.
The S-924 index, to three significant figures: 1.15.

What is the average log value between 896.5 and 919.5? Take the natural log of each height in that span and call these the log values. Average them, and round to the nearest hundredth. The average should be 0.58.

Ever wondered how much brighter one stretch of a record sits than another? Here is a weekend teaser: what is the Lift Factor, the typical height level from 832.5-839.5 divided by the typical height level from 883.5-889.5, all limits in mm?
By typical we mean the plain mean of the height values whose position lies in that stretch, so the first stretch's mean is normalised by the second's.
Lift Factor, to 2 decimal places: 0.86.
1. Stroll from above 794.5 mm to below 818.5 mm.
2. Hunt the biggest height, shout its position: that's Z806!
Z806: 817 mm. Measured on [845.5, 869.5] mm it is 861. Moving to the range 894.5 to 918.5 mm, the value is 905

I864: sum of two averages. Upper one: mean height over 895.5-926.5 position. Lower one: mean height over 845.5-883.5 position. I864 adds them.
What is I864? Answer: 3.82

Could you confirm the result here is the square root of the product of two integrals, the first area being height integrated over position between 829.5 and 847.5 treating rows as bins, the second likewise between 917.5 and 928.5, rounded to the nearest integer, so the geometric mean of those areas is 24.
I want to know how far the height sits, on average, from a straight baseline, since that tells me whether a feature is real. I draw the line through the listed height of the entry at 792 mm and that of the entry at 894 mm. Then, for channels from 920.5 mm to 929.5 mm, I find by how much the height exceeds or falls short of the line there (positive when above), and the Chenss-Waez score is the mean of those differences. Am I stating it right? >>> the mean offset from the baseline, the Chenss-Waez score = -0.16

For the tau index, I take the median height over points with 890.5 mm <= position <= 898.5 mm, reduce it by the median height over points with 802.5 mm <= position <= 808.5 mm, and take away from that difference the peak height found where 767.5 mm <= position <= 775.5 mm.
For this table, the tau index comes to -1.87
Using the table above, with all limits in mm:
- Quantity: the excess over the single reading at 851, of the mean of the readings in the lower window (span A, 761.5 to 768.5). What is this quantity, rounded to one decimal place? -0.3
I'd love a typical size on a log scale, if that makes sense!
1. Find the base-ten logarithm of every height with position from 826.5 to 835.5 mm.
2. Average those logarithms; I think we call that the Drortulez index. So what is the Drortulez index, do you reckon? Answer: 0.166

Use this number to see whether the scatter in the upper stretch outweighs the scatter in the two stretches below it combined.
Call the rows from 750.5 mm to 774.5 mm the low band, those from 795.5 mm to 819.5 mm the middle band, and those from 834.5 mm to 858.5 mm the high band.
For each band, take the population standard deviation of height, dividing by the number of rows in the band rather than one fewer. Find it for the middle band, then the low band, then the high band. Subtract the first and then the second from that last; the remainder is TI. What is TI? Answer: 0.03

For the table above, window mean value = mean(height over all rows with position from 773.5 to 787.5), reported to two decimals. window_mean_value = 1.94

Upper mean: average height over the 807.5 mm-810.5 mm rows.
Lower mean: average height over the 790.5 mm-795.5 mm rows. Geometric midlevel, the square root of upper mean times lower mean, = 1.92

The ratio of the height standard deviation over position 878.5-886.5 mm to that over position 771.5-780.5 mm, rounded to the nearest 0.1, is 1.9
